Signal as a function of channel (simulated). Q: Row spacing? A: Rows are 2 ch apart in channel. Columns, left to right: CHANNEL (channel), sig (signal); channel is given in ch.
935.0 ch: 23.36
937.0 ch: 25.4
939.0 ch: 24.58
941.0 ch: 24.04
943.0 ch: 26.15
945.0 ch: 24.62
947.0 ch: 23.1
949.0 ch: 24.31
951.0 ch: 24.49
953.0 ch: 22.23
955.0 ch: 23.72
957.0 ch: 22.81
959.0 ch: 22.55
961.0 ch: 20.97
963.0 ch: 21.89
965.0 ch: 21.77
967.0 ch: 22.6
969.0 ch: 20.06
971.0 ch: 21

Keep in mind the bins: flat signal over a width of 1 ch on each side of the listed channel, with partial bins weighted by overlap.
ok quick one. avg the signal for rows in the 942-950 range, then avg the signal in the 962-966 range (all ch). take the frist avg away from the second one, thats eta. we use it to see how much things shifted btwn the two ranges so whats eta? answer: -2.7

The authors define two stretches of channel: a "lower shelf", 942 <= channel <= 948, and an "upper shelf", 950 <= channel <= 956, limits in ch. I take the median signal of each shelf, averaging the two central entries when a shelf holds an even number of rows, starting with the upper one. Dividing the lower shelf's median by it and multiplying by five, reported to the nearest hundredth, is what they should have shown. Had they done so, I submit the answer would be 5.19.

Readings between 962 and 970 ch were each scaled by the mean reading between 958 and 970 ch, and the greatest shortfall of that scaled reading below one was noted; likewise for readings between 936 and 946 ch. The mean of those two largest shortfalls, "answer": -0.02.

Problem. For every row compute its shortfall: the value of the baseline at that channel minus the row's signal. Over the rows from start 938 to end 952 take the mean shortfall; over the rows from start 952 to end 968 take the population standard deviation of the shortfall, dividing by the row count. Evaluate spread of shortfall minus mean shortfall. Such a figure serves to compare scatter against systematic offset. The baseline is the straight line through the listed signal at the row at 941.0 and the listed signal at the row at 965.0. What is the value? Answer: 1.51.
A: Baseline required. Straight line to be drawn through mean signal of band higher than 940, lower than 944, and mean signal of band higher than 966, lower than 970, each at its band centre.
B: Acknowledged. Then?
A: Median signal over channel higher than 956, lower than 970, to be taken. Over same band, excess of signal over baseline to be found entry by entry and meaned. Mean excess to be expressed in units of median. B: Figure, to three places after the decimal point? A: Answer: -0.011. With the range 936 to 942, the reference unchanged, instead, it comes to -0.035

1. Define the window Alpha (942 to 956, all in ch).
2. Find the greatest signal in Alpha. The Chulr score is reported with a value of 26.15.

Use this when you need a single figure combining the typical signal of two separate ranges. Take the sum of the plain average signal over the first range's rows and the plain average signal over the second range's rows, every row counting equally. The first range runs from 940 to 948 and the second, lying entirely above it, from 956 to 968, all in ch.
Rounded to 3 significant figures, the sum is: 46.6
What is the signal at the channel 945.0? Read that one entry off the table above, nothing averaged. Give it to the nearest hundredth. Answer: 24.62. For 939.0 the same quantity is 24.58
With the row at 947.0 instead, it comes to 23.10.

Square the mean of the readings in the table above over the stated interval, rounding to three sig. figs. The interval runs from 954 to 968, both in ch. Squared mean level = 499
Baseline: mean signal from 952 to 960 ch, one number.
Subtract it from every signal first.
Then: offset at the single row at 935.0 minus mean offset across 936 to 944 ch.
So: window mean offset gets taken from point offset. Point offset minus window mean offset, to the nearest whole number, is -2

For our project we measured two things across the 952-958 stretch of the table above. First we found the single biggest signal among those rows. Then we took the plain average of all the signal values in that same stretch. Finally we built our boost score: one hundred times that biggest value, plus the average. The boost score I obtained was 2395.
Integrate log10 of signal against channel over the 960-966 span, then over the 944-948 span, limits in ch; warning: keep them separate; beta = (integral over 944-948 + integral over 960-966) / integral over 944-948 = 2.45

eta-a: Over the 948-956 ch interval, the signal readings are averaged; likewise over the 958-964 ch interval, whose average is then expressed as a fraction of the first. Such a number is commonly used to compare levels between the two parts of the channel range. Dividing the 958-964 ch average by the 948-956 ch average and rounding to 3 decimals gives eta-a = 0.920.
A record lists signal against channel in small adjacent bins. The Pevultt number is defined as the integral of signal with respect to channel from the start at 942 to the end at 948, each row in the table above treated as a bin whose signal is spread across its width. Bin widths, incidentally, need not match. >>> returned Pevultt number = 148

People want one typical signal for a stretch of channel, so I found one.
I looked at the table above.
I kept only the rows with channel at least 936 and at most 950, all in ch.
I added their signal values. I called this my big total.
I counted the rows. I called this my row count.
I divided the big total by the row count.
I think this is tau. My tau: 24.6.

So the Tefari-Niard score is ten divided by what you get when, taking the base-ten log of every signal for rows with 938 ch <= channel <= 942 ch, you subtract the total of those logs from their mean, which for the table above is -7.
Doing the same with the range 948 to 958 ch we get -2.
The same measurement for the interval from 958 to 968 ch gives -2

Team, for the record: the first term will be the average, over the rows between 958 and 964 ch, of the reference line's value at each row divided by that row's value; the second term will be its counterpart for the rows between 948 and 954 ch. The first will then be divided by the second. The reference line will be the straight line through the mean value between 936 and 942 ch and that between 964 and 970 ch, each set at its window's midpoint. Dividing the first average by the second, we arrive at 1.03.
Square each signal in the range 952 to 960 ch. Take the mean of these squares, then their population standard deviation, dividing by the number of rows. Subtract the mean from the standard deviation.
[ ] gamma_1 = -496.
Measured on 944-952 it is -554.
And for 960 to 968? -451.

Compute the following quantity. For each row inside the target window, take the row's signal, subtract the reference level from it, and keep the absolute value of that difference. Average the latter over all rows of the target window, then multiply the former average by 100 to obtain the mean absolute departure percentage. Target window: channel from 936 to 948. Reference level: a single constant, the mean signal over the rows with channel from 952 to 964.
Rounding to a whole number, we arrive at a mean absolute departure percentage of 229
